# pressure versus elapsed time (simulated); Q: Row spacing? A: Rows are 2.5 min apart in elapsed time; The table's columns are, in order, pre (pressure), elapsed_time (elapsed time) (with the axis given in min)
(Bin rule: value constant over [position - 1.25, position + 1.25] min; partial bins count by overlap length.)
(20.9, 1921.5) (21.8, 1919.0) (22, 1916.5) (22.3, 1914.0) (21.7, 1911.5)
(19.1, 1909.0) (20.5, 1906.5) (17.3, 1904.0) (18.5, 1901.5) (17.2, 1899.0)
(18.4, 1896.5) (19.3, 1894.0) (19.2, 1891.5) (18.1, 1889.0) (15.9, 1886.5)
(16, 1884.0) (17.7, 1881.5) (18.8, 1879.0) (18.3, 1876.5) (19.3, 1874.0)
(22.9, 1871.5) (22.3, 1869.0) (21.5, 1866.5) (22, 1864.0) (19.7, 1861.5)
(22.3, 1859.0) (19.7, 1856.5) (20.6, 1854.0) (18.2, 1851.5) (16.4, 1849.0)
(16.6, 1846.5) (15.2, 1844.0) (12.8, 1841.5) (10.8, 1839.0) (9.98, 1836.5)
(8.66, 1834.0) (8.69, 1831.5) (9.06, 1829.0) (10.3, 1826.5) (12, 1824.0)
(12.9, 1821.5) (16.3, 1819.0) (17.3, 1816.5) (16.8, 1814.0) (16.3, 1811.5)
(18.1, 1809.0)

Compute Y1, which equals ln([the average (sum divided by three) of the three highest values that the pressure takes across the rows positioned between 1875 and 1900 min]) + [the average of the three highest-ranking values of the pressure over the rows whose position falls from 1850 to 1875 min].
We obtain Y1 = 25.4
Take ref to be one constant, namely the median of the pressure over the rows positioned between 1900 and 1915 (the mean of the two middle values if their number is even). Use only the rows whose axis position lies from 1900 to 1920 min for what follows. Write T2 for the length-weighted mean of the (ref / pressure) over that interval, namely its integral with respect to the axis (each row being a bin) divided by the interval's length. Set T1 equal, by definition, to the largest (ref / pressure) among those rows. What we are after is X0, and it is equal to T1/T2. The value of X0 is 1.17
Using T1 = 1.14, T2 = 0.98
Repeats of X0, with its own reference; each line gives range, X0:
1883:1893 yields 1.09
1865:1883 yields 1.12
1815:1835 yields 1.30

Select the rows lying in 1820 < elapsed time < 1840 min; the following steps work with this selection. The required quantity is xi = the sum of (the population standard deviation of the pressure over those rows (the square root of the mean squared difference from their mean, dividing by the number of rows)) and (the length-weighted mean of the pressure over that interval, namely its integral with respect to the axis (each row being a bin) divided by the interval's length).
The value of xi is 11.8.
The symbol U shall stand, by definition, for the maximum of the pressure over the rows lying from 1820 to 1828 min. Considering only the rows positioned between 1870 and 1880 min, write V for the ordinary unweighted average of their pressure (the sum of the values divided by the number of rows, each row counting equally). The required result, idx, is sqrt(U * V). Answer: 16.0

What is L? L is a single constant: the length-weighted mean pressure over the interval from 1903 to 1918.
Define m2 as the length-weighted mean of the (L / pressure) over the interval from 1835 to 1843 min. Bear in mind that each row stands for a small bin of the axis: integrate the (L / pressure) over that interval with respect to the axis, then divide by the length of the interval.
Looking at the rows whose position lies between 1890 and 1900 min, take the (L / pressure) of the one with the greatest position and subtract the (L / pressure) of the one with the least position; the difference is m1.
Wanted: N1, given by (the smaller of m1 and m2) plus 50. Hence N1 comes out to 50.1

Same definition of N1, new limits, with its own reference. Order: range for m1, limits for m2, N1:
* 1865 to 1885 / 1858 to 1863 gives 50.3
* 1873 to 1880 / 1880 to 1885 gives 50.0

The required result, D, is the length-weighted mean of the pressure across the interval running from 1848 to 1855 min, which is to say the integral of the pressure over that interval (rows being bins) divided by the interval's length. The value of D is 18.4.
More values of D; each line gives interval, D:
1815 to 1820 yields 16.8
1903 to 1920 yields 20.7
